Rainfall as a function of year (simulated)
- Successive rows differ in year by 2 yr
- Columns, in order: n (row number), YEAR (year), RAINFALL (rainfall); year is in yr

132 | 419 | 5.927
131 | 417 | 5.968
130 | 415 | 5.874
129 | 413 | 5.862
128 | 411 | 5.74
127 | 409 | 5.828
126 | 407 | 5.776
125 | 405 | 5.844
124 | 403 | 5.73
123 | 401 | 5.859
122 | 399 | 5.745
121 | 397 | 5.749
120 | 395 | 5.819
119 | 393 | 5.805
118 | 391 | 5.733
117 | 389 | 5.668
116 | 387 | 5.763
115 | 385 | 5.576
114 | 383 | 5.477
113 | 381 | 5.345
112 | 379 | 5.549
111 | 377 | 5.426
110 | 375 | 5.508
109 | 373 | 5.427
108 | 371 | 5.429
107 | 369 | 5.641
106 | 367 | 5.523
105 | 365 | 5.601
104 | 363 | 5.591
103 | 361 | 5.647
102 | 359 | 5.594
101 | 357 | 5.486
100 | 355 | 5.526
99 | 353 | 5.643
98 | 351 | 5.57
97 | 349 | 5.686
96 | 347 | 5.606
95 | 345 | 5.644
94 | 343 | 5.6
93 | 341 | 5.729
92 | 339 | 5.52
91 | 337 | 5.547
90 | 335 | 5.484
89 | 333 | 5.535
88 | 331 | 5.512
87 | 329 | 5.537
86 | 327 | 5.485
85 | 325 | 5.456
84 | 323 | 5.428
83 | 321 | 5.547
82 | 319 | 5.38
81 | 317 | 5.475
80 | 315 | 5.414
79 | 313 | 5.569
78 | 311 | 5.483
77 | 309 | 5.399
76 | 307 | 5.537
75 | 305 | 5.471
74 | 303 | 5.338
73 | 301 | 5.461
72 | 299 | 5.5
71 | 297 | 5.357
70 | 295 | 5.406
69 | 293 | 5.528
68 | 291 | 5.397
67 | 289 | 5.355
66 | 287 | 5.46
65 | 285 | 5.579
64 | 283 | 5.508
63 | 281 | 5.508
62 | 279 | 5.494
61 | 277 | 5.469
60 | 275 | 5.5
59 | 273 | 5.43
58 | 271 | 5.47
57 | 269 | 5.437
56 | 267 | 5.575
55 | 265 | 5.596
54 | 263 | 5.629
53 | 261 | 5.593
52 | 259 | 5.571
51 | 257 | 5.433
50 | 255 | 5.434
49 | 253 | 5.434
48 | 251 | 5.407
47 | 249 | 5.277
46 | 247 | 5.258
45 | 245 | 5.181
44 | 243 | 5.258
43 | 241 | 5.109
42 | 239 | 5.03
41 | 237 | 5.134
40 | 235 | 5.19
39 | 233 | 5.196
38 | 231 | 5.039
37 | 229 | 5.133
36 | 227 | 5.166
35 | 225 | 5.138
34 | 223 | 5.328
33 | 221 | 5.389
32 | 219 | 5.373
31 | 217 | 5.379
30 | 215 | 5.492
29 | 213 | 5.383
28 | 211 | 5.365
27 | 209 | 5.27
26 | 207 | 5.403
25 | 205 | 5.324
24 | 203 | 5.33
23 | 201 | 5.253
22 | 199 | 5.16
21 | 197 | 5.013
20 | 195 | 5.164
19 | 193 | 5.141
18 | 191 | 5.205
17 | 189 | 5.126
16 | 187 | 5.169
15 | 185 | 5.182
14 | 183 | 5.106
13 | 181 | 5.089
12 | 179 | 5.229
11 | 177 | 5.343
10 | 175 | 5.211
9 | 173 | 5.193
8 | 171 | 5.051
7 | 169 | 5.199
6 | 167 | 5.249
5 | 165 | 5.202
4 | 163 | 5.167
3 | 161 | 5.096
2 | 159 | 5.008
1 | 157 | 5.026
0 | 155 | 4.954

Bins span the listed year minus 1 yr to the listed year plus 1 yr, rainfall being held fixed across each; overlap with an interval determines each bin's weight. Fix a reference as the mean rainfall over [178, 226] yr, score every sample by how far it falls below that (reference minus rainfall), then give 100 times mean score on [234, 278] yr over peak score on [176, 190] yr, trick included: -82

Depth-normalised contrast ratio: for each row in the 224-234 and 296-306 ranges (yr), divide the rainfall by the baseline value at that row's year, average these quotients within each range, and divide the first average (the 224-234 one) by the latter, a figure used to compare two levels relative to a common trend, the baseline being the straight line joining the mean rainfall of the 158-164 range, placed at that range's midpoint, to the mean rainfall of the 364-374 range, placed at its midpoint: 0.97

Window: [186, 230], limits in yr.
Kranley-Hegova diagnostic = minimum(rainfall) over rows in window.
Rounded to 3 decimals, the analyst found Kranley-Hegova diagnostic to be 5.013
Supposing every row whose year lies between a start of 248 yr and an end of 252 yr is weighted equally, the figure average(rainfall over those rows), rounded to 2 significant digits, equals 5.3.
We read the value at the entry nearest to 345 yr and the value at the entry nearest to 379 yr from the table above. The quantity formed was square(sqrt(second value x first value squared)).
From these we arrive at 177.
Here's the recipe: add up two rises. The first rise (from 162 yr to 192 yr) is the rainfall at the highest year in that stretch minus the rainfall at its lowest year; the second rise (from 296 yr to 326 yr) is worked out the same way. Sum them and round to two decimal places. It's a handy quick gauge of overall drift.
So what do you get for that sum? 0.14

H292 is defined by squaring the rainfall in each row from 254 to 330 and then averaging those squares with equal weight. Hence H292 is 30.0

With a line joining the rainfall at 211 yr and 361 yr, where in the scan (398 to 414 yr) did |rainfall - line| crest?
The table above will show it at 401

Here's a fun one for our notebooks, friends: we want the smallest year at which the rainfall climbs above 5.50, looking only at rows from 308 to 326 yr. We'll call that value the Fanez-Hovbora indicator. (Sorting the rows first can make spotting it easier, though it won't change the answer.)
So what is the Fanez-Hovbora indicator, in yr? 313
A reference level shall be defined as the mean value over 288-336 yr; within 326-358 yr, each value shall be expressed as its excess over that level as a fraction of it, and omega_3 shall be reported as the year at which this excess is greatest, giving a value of 341 yr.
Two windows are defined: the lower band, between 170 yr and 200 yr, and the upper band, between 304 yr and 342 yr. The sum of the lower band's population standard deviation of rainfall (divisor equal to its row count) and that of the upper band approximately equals 0.15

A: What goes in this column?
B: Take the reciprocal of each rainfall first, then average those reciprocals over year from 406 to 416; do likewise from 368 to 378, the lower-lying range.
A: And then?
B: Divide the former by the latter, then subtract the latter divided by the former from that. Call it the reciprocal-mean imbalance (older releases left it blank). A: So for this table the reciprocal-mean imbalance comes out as -0.12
